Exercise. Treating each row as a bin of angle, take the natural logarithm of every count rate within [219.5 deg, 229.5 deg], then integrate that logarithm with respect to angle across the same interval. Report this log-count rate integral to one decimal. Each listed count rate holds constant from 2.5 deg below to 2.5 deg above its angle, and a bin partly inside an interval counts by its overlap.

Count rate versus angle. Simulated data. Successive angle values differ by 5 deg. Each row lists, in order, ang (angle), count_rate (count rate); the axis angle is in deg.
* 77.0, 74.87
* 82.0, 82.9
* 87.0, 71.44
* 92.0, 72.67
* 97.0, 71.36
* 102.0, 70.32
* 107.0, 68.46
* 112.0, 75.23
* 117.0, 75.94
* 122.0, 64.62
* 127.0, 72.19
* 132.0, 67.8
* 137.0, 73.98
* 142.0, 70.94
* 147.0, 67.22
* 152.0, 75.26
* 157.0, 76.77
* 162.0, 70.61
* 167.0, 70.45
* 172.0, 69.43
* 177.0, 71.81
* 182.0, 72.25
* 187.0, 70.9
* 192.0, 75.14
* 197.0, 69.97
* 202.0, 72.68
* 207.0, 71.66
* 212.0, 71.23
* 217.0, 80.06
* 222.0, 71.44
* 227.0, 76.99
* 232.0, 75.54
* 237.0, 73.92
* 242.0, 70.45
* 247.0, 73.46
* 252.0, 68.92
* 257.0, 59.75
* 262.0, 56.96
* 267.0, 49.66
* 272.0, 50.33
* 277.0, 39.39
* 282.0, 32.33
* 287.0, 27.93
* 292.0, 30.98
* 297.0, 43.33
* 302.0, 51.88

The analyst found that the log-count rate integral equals 43.1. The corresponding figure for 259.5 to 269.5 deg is 39.7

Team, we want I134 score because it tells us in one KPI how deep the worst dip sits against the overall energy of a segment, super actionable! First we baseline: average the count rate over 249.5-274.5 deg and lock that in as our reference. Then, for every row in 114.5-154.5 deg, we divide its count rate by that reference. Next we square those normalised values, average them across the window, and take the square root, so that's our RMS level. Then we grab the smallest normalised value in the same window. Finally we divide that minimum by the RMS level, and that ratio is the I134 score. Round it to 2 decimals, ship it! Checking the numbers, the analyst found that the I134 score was 0.91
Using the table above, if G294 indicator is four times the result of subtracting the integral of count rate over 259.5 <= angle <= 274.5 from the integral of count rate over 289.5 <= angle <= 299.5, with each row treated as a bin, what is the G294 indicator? -1653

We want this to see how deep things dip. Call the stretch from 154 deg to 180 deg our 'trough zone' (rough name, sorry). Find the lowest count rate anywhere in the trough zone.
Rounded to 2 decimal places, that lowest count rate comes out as 69.43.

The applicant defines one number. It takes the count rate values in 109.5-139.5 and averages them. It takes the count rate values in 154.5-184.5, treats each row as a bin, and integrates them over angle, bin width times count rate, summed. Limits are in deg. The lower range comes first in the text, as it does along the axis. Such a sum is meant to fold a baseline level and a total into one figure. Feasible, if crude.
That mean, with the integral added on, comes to 2228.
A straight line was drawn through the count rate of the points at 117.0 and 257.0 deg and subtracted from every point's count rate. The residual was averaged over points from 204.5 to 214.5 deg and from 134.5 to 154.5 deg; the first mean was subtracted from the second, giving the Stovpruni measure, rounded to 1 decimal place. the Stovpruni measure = -7.1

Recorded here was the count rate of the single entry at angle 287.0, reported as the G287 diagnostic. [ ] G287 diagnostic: 27.93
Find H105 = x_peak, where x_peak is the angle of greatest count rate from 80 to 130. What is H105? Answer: 82.0 deg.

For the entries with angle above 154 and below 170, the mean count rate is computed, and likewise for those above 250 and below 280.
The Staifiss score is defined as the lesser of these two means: 54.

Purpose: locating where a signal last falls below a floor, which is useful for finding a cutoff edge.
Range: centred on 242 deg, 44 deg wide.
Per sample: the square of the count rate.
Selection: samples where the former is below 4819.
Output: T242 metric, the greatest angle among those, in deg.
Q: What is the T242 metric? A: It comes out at 262.0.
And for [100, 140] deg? 132.0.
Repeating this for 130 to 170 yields 147.0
